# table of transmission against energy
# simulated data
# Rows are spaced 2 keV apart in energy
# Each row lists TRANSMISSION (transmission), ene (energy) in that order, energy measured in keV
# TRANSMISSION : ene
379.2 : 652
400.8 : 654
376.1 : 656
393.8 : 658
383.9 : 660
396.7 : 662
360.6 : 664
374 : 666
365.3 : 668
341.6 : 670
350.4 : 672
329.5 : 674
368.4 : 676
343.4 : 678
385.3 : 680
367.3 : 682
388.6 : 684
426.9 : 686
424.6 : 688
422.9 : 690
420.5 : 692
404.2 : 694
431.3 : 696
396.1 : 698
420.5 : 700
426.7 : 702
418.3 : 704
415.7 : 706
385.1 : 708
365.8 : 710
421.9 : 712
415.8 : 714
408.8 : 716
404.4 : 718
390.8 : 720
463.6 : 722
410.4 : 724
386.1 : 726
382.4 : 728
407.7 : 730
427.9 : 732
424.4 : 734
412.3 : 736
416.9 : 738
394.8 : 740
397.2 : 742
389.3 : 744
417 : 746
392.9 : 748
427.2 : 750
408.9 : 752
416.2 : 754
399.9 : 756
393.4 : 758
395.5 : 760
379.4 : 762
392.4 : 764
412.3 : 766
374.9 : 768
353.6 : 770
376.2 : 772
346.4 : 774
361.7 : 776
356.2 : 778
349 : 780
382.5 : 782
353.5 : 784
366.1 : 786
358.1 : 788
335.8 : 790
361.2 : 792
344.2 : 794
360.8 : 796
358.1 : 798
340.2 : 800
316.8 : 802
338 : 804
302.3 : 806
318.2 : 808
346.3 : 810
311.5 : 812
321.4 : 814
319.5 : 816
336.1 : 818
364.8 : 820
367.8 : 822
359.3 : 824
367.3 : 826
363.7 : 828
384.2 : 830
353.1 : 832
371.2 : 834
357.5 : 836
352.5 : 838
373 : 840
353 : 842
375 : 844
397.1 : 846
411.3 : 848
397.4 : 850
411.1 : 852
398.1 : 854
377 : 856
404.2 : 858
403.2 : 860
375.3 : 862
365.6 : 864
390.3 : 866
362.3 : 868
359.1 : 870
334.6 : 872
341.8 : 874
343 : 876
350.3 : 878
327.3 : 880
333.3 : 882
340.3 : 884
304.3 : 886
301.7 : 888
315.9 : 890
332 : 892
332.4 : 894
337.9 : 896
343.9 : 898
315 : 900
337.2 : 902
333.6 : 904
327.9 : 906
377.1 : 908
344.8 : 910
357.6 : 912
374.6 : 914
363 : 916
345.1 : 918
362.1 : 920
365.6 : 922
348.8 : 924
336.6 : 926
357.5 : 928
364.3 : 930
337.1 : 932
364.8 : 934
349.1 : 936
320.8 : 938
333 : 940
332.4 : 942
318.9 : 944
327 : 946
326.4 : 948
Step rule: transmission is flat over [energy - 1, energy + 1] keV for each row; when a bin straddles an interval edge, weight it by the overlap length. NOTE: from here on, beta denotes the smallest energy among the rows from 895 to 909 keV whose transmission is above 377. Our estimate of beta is 908 keV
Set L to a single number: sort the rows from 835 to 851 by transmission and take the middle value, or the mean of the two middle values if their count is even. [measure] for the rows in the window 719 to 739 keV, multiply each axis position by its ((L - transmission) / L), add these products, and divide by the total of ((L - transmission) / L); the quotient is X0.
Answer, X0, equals 729.3 keV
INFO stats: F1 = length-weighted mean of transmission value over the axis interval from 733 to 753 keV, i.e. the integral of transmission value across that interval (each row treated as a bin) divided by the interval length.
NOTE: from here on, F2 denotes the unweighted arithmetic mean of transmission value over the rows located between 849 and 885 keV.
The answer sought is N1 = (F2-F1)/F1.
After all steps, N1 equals -0.10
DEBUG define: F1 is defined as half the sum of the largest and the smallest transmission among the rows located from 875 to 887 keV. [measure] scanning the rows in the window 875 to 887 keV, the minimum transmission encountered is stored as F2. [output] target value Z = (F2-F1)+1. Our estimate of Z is -22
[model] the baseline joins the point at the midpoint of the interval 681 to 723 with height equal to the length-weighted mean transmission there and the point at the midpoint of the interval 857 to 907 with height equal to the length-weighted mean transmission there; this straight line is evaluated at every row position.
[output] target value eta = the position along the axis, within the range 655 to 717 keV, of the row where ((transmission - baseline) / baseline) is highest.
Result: 696 keV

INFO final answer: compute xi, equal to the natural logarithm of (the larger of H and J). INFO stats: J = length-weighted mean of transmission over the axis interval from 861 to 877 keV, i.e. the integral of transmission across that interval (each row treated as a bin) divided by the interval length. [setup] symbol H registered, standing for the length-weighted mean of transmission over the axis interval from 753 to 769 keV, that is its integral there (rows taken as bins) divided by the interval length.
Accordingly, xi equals 5.98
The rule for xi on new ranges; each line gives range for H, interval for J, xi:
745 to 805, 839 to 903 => 5.92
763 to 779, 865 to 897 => 5.92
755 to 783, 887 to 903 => 5.93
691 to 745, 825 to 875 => 6.01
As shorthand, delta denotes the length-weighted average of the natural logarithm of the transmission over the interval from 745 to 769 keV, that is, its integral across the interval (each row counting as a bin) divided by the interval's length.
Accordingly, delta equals 5.99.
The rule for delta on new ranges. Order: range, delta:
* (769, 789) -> 5.89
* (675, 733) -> 6.00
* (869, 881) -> 5.84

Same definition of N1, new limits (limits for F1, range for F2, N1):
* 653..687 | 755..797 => -0.01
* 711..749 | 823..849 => -0.09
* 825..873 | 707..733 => 0.08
